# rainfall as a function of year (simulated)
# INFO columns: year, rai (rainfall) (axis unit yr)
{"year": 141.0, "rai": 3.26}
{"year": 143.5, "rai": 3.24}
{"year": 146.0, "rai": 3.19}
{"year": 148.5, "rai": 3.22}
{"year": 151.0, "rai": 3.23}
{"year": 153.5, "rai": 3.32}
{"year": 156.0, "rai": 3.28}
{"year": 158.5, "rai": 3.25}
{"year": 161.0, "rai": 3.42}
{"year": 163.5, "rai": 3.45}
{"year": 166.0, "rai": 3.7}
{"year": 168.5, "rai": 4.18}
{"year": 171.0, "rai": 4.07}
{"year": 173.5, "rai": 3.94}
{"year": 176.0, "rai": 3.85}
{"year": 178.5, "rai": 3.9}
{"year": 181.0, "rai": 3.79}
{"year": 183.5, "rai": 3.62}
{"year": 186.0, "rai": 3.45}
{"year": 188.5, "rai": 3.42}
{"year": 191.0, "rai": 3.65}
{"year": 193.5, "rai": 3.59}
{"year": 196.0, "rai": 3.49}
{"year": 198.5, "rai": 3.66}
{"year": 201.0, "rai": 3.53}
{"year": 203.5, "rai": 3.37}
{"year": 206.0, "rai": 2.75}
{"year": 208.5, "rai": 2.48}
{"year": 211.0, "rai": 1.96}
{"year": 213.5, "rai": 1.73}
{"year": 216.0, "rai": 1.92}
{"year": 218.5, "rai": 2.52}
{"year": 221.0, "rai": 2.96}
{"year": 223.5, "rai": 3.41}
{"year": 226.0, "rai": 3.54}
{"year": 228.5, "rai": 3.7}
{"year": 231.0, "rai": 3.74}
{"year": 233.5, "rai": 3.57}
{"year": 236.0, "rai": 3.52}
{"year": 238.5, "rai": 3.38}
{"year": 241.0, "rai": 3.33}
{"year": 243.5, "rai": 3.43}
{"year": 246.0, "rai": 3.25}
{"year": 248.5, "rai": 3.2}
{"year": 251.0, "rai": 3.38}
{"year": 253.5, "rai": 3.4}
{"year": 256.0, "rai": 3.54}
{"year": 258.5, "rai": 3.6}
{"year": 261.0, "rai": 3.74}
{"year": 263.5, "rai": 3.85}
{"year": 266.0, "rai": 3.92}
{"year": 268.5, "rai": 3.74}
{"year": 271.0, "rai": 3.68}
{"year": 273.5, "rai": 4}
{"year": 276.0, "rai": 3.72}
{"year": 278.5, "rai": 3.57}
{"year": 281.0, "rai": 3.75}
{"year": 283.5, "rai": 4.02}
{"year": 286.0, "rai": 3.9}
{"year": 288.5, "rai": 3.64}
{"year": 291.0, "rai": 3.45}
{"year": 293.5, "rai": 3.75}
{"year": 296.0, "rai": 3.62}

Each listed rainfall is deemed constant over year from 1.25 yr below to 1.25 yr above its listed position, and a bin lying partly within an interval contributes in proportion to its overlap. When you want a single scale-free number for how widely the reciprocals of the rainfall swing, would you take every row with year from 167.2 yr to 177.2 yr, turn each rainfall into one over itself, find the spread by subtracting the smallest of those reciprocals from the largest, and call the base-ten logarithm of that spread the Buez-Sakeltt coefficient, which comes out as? -1.69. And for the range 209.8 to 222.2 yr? -0.62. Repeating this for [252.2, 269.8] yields -1.41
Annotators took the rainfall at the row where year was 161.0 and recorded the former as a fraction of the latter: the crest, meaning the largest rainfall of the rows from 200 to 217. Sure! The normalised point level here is 0.97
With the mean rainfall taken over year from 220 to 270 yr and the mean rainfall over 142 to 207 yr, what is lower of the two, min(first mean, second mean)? 3.51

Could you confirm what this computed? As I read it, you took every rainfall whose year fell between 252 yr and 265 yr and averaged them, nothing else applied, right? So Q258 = 3.63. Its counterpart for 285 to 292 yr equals 3.66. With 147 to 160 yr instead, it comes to 3.26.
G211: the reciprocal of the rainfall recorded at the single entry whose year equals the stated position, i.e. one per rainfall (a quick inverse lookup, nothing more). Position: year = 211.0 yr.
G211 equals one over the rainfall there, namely 0.51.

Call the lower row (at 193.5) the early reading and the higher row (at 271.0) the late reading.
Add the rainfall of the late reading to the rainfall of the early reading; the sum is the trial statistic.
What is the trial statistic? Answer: 7.27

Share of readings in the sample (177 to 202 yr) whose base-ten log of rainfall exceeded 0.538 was 0.80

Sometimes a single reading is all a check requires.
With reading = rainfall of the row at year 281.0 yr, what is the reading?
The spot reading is 3.75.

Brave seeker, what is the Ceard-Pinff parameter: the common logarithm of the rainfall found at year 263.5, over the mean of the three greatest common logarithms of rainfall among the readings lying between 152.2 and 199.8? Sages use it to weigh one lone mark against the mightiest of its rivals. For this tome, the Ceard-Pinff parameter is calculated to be 0.96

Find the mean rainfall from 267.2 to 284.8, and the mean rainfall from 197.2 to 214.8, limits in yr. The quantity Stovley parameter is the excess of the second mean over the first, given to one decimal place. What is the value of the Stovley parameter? -1.0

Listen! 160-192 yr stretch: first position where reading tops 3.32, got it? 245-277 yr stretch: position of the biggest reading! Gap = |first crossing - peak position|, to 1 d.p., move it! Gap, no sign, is 112.5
